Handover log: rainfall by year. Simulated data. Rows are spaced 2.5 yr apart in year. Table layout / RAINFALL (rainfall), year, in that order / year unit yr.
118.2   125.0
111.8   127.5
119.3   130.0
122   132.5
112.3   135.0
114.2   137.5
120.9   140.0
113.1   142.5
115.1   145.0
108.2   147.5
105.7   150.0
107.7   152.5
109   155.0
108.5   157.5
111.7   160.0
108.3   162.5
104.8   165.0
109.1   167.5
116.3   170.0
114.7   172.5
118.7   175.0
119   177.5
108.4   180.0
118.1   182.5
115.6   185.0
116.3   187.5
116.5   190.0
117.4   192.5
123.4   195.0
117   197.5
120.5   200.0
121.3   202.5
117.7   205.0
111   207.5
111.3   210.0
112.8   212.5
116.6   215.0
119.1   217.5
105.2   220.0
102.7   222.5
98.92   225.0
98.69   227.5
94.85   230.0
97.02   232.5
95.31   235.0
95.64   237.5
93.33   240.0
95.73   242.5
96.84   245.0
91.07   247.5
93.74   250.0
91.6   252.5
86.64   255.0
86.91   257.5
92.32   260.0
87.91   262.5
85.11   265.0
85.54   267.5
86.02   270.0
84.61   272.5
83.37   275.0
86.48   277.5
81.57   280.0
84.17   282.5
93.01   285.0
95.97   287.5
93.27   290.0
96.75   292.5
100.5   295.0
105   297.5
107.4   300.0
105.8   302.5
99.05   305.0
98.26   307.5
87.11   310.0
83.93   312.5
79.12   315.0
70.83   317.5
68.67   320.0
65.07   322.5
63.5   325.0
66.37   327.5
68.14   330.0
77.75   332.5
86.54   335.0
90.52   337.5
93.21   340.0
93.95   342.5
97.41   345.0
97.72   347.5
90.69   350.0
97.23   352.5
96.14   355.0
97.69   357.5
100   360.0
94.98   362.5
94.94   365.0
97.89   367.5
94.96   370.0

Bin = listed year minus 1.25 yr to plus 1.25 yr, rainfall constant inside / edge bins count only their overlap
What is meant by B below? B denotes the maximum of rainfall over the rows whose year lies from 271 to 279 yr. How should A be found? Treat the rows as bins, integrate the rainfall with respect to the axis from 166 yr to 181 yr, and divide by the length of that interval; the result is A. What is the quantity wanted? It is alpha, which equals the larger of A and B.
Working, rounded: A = 114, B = 86.48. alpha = 114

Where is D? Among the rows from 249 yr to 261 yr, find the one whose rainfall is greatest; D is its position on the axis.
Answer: 250.0 yr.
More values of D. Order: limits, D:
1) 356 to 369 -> 360.0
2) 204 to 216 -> 205.0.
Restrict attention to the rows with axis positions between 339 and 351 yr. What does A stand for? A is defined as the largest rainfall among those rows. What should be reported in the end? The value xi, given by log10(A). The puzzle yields 1.99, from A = 97.72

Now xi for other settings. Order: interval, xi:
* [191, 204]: 2.09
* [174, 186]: 2.08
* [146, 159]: 2.04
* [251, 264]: 1.97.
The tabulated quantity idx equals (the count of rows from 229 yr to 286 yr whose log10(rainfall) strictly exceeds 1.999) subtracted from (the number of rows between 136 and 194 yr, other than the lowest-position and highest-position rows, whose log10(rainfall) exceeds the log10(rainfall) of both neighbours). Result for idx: 7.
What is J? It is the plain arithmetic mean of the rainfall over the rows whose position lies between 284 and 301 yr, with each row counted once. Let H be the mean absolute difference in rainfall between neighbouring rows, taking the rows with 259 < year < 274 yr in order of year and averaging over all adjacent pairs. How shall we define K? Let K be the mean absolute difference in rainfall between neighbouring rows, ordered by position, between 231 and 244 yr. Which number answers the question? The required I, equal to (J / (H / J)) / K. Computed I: 3038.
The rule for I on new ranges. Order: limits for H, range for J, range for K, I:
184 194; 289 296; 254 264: 4647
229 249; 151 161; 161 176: 1283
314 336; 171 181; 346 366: 815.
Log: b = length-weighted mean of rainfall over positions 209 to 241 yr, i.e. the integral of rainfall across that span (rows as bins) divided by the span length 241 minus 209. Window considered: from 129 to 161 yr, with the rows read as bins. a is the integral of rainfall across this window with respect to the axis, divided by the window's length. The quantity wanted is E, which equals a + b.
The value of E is 216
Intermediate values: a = 113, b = 103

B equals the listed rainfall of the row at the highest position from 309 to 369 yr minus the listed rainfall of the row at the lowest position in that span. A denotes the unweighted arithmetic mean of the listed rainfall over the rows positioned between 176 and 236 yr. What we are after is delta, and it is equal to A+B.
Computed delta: 122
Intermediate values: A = 111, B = 11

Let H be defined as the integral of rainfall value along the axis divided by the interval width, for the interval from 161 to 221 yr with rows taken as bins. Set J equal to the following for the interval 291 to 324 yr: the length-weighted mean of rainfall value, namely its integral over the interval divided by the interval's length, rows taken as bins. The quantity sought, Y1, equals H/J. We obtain 1.28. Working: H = 115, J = 90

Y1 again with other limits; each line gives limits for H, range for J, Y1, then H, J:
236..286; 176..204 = 0.76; 89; 118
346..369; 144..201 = 0.85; 96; 113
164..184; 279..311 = 1.18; 114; 96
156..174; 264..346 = 1.27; 111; 87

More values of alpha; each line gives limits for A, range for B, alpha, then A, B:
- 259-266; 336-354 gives 98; 88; 97.72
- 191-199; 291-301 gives 119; 119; 107.4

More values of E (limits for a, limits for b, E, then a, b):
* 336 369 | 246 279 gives 183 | 95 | 88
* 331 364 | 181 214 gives 210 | 93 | 117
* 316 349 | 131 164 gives 192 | 80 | 112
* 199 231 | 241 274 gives 200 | 110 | 90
